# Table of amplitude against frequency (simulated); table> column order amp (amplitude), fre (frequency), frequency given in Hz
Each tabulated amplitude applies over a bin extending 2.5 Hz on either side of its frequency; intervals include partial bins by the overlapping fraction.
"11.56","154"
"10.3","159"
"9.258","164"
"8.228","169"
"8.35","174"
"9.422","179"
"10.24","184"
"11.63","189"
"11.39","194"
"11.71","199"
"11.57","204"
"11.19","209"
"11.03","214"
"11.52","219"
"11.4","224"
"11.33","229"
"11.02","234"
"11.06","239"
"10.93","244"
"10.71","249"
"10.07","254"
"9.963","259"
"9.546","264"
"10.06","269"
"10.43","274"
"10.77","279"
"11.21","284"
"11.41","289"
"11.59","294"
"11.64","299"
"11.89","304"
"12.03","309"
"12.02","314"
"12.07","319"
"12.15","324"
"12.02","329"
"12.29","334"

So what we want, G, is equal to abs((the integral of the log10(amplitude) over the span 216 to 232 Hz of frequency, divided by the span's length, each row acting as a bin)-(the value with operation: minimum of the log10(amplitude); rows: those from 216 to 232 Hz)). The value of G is 0.0024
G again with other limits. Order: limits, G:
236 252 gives 0.0067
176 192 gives 0.0408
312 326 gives 0.0021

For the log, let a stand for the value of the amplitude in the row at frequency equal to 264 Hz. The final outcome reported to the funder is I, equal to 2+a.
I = 11.5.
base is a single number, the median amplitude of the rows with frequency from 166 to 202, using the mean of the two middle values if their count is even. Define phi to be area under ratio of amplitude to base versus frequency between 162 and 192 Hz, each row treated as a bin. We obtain 28.0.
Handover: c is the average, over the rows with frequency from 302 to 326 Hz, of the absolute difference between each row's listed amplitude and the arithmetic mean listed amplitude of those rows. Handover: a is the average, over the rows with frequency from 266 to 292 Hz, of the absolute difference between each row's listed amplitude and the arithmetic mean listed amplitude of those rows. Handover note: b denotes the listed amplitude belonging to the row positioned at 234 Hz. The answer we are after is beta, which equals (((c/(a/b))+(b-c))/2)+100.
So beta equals 106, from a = 0.43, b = 11.02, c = 0.06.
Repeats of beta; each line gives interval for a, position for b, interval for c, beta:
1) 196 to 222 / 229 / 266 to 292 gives 116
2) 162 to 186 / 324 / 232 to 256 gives 109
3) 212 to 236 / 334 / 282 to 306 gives 112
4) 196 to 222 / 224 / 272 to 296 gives 115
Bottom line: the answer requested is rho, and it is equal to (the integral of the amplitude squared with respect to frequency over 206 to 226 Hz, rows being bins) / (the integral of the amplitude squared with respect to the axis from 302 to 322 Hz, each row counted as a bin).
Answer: 0.88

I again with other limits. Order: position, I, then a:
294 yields 13.6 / 11.59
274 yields 12.4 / 10.43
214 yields 13.0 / 11.03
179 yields 11.4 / 9.422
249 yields 12.7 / 10.71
